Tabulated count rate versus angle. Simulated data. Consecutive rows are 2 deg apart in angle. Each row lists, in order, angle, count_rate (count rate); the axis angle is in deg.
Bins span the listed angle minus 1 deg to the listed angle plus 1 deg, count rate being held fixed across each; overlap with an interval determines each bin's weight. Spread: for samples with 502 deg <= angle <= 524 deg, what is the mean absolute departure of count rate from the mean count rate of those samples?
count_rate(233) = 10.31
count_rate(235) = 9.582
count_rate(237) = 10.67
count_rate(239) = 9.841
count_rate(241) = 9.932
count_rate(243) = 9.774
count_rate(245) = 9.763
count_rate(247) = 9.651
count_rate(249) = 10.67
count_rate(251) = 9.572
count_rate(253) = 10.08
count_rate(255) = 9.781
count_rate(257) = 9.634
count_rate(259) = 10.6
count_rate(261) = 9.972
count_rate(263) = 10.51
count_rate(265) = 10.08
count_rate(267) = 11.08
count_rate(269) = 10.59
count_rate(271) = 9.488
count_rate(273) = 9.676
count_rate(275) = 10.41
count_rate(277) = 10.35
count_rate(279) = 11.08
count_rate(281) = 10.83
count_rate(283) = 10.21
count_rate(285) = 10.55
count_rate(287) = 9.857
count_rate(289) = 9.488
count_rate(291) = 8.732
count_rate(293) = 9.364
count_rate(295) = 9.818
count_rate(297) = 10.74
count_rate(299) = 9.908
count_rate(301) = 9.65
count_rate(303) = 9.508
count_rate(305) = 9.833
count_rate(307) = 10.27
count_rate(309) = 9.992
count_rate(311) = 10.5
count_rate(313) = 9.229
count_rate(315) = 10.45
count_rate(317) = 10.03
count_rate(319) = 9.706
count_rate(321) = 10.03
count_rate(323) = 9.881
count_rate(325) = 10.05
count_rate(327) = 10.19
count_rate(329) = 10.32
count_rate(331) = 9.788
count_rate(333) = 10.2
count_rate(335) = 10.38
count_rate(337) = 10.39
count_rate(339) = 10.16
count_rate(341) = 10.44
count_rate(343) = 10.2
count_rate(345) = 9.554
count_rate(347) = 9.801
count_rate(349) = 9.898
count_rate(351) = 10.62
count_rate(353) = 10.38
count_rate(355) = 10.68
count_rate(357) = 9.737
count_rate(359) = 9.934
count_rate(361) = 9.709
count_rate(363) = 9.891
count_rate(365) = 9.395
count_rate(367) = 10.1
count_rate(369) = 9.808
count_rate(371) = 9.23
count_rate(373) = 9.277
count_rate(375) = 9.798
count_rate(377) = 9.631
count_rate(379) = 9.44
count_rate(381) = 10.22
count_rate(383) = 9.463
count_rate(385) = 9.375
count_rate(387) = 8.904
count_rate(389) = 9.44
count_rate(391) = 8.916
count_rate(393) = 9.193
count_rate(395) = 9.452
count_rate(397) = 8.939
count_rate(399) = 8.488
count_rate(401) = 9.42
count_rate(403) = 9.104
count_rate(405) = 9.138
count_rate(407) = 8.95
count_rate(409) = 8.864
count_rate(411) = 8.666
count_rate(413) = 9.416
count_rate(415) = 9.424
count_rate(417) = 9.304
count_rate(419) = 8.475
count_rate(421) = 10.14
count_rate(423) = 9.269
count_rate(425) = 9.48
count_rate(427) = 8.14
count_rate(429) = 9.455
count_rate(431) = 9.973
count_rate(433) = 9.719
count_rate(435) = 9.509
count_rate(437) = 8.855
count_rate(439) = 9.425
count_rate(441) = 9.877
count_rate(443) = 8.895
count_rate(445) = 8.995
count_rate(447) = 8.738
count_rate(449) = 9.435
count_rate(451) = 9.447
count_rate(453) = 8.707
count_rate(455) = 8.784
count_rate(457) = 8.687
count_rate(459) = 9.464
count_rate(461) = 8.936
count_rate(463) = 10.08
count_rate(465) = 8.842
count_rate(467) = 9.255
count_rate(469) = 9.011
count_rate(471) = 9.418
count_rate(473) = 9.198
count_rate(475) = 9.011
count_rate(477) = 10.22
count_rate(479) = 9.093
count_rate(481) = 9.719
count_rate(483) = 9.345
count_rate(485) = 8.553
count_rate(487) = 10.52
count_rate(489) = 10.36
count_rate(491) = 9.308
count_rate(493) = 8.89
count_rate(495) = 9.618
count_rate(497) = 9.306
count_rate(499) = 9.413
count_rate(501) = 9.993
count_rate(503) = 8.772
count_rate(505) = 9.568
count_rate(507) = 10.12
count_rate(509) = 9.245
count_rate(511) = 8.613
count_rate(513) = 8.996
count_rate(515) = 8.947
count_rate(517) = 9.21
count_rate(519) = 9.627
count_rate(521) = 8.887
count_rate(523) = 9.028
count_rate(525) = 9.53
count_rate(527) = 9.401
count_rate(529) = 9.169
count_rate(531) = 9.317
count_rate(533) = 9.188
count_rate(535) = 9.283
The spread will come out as 0.34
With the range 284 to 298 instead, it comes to 0.51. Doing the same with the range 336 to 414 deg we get 0.45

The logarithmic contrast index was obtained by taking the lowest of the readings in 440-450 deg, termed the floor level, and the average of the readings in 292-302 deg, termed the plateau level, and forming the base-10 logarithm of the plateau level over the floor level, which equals 0.054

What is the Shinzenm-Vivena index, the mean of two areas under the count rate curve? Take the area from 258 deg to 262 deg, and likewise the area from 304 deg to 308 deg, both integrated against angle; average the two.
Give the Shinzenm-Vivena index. 41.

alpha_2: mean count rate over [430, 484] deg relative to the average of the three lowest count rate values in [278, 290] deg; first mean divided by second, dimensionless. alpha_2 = 0.94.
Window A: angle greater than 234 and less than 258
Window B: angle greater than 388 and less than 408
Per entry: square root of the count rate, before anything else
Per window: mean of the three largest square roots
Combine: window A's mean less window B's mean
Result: 0.16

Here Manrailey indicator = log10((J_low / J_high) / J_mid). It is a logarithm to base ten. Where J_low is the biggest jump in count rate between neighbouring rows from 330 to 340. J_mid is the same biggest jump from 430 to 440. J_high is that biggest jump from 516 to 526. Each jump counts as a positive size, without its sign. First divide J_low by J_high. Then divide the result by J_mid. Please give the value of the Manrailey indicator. -0.07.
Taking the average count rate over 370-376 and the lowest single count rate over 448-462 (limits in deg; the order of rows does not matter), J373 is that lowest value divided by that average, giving 0.92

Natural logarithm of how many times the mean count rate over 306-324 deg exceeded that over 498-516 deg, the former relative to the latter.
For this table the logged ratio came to 0.074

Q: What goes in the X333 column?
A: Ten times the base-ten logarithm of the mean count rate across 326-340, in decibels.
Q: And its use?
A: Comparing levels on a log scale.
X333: 10.09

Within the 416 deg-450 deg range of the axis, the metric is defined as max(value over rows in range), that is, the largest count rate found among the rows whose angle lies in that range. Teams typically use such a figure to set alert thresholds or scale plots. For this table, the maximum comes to 10.14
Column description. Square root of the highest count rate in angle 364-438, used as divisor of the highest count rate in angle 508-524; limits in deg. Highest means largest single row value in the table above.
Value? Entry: 3.01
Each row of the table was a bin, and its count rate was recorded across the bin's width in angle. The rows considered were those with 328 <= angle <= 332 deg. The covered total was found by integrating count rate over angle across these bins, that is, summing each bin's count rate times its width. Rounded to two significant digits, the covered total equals 40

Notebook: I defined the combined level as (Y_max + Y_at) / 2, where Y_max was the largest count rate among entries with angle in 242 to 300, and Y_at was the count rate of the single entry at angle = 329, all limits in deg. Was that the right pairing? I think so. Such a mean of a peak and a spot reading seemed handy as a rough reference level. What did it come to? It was 10.7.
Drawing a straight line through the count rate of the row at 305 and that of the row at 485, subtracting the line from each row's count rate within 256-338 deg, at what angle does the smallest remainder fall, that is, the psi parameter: 291 deg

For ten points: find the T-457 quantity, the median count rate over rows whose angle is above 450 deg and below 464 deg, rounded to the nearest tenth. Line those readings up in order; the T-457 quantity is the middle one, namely 8.9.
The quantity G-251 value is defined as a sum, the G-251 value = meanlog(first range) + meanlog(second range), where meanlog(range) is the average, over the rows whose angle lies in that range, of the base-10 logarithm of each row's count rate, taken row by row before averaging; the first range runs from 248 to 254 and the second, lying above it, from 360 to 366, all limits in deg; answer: 1.99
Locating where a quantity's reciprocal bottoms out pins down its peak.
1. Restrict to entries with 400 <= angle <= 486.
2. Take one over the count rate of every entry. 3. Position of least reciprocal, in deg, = 477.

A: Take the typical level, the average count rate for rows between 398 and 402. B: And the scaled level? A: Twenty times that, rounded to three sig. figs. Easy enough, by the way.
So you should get 179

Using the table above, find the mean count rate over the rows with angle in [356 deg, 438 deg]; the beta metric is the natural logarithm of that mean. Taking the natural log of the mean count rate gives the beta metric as 2.24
